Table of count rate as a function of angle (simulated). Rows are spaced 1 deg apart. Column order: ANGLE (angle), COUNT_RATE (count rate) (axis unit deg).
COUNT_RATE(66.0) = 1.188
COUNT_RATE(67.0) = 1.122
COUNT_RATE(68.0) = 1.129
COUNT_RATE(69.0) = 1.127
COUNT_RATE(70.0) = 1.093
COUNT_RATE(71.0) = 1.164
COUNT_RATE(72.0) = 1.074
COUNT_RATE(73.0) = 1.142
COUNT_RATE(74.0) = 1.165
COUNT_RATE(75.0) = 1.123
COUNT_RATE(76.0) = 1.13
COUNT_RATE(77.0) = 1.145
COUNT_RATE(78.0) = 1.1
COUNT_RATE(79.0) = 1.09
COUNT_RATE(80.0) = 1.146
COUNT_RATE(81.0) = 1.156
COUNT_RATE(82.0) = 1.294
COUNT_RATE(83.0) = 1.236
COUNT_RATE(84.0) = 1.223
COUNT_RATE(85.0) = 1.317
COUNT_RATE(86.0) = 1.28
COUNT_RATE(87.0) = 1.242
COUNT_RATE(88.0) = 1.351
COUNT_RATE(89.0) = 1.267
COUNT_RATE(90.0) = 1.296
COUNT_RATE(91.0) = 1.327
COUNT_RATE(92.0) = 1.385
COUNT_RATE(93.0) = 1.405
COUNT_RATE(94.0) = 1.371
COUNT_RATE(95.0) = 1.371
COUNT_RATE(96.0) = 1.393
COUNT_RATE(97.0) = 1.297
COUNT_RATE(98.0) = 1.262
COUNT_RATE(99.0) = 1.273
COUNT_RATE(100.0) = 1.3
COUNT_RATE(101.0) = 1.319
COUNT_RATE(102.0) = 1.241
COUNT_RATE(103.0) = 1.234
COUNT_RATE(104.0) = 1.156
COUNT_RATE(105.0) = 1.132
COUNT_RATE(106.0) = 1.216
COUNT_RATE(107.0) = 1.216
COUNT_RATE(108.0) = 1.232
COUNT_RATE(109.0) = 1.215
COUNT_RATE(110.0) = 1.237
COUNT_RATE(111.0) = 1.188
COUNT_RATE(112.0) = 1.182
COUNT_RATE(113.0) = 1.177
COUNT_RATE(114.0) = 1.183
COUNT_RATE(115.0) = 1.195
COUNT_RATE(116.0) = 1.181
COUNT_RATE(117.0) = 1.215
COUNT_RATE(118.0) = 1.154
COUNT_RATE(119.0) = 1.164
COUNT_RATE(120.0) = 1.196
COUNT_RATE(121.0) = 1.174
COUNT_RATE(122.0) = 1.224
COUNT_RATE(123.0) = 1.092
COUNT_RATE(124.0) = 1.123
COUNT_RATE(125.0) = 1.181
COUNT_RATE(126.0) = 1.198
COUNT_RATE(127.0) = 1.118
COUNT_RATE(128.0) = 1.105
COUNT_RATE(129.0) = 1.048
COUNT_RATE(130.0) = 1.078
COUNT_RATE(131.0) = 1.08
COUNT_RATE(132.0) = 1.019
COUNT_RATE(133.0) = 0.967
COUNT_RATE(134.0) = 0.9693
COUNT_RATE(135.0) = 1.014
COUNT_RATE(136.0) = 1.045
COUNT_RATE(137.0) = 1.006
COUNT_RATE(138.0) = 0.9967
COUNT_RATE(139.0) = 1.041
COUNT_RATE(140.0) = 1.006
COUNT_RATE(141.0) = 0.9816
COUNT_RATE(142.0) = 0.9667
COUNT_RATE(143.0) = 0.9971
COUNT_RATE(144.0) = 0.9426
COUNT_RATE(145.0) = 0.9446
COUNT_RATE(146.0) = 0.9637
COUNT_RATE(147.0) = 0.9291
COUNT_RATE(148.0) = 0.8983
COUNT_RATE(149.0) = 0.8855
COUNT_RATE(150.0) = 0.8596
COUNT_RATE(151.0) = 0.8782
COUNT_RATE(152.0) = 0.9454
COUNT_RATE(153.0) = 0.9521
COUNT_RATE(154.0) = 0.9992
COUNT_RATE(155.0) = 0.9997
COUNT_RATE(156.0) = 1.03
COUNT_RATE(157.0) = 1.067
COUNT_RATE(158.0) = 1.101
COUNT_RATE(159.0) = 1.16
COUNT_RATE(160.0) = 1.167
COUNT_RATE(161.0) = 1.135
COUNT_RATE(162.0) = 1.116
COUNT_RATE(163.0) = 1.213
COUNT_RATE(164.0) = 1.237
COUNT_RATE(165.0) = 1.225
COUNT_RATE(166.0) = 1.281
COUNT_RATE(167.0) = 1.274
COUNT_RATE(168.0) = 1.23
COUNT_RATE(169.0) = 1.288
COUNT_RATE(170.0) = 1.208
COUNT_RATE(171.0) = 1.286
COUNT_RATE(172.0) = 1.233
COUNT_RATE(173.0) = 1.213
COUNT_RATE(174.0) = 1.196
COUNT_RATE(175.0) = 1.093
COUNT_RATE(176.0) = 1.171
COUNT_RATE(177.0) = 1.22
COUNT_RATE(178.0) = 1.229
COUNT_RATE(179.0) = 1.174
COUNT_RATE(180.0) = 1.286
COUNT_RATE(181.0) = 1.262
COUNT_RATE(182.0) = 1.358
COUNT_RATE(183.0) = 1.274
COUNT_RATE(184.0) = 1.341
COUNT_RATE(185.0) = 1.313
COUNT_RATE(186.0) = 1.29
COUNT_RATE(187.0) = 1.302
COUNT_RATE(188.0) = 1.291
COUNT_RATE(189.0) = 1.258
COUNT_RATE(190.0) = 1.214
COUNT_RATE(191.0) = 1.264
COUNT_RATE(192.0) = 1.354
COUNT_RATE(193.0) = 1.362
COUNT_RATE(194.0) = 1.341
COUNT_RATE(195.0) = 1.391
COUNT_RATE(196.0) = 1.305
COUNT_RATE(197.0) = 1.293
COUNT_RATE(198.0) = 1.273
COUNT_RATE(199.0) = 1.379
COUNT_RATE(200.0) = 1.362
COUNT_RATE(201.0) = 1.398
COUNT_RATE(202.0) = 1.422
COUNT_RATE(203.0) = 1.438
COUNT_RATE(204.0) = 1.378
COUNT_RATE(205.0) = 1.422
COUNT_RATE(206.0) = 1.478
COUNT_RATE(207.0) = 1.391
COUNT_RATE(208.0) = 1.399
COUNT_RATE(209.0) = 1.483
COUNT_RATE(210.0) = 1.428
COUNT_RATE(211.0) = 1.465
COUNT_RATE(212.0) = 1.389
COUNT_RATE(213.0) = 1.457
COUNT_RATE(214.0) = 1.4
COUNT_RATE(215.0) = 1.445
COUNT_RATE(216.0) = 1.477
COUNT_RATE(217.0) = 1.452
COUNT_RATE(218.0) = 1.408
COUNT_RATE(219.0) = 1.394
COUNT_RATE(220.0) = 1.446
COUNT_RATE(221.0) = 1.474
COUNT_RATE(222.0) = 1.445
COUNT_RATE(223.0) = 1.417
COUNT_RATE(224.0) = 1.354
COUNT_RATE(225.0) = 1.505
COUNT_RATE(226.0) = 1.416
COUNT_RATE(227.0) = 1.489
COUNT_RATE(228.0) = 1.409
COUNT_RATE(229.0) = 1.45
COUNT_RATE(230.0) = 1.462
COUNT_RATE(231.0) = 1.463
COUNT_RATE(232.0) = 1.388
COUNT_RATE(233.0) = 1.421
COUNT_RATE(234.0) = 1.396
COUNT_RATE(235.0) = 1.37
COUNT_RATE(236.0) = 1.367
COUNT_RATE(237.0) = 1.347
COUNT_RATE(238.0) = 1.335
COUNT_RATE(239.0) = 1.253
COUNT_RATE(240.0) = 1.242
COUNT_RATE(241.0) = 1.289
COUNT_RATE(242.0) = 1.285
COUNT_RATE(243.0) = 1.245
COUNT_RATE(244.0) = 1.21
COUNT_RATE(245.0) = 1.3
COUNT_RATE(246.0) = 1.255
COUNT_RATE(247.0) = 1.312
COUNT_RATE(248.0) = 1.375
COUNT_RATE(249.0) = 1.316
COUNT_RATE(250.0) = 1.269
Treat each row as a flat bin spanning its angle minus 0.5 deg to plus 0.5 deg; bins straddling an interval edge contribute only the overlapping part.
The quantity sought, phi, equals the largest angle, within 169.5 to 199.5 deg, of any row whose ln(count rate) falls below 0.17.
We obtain 179.0 deg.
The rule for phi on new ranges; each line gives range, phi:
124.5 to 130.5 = 130.0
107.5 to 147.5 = 147.0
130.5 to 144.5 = 144.0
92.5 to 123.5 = 123.0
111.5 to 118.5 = 118.0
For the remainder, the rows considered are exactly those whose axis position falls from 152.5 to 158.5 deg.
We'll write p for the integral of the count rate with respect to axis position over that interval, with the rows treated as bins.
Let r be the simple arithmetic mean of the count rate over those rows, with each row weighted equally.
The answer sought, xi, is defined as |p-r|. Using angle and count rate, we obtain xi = 5.1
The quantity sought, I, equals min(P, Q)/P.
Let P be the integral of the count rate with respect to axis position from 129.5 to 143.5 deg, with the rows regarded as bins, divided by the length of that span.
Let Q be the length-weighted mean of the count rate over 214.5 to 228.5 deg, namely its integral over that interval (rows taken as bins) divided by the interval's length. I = 1.00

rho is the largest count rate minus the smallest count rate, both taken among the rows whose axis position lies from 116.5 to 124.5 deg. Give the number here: 0.132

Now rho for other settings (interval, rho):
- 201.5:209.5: 0.105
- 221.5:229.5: 0.151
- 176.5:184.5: 0.184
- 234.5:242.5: 0.128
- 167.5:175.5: 0.195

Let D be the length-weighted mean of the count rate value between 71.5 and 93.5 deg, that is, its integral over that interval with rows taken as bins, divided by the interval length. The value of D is 1.22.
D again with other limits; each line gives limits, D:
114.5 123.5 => 1.18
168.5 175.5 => 1.22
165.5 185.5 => 1.25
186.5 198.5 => 1.30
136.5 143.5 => 1.00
